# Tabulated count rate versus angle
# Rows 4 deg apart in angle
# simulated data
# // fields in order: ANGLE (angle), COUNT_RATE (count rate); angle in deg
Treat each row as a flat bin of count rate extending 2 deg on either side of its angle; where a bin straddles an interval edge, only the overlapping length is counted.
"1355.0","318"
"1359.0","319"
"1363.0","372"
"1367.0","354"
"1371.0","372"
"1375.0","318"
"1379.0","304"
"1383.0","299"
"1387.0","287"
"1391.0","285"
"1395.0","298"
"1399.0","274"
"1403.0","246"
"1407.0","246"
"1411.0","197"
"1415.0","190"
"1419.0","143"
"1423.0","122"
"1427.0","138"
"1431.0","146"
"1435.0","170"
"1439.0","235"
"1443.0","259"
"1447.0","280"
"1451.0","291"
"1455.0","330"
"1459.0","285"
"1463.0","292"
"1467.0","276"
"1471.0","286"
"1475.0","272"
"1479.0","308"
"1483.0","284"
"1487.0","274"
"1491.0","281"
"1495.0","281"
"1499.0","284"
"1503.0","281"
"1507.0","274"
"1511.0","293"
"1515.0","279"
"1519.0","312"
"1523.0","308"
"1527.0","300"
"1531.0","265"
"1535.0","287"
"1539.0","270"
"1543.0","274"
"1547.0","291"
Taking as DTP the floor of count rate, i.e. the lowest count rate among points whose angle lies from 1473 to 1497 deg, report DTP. 272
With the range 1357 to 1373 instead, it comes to 319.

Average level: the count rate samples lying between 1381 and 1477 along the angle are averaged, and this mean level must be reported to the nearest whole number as 244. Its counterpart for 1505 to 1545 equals 286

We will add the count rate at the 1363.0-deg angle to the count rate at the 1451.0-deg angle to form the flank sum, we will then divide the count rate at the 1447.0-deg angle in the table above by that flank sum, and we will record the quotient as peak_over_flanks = 0.42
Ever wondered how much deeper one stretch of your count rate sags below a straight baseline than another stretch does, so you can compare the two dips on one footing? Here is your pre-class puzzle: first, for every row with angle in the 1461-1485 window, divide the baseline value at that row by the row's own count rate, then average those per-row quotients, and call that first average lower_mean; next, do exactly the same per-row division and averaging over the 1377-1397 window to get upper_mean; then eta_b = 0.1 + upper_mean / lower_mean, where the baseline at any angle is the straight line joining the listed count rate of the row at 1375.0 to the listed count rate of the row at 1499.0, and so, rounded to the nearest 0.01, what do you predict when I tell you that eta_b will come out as 1.15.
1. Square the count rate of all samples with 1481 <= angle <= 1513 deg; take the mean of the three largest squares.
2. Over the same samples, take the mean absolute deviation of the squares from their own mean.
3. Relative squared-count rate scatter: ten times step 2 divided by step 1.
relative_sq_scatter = 0.28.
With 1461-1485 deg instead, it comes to 0.61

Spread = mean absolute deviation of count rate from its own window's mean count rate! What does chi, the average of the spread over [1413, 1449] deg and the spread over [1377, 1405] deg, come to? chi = 31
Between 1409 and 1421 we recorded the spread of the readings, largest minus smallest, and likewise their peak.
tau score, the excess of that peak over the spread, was 143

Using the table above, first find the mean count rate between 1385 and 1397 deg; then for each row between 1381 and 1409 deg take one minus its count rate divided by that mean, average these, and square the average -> 0.0022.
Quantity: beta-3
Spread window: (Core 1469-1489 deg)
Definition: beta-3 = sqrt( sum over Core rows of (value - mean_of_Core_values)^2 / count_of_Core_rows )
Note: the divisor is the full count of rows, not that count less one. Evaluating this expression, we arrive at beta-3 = 13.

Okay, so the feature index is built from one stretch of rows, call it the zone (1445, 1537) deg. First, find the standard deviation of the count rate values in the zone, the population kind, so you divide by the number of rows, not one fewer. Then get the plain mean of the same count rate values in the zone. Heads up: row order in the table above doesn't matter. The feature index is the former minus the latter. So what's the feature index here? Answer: -273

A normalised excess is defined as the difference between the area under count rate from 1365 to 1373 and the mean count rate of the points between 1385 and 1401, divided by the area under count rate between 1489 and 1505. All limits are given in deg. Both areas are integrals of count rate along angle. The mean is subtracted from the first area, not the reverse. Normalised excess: 0.6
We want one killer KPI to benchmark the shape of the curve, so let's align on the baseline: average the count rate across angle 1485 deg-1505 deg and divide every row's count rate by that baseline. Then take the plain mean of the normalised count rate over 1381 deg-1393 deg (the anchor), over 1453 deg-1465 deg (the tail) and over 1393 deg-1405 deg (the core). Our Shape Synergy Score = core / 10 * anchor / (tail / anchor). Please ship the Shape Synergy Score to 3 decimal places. 0.097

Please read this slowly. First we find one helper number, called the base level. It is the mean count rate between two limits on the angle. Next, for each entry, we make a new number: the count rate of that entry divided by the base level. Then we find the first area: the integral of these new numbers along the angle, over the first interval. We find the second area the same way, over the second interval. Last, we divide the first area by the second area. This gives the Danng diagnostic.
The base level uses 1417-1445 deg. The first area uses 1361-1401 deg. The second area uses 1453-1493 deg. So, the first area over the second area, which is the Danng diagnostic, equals 1.10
